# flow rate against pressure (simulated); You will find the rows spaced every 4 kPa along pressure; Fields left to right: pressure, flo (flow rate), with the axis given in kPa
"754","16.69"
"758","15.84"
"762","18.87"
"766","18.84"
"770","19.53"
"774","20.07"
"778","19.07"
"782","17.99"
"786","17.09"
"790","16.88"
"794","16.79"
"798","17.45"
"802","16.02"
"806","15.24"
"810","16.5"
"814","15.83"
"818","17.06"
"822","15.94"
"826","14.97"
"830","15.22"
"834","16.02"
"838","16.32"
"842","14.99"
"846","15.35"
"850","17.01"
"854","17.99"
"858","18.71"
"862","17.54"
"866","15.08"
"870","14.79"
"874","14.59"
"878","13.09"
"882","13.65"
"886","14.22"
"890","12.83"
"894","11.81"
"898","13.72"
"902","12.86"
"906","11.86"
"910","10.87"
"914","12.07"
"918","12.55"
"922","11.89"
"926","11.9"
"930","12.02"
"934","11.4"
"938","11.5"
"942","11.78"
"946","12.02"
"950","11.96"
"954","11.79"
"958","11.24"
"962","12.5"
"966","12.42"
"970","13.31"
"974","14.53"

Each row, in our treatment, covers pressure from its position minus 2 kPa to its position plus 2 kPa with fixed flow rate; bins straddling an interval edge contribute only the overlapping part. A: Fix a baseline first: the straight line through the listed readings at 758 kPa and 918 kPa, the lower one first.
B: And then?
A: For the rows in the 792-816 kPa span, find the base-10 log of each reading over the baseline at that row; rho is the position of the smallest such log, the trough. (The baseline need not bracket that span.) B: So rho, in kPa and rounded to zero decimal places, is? 806 kPa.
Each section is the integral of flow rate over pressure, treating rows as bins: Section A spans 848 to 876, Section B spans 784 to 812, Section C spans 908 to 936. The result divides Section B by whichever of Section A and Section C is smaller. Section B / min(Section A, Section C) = 1.40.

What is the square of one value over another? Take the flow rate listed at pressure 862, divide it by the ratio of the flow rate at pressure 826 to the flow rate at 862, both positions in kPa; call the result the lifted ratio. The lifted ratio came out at 21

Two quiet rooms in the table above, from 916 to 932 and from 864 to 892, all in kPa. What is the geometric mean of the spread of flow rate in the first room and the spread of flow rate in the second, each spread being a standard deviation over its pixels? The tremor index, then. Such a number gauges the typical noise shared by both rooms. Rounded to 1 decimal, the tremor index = 0.5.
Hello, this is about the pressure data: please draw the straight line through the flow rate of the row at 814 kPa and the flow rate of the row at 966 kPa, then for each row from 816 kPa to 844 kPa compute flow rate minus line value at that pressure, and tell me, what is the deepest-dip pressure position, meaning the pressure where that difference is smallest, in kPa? 826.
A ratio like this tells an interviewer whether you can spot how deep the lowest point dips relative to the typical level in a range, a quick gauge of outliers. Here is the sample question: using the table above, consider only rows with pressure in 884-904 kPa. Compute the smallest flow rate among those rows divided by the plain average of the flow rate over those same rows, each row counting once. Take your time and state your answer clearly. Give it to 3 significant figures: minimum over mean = 0.902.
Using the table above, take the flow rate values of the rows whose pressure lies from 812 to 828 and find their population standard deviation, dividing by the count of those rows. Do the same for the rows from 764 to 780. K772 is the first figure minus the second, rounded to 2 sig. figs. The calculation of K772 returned 0.27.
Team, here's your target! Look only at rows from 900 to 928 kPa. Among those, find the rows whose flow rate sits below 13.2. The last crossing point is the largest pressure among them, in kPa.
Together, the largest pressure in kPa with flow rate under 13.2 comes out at 926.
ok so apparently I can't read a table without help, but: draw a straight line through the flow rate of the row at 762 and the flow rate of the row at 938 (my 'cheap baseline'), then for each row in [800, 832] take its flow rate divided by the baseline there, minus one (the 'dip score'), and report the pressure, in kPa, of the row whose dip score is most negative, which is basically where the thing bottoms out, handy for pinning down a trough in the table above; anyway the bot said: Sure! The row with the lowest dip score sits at 806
